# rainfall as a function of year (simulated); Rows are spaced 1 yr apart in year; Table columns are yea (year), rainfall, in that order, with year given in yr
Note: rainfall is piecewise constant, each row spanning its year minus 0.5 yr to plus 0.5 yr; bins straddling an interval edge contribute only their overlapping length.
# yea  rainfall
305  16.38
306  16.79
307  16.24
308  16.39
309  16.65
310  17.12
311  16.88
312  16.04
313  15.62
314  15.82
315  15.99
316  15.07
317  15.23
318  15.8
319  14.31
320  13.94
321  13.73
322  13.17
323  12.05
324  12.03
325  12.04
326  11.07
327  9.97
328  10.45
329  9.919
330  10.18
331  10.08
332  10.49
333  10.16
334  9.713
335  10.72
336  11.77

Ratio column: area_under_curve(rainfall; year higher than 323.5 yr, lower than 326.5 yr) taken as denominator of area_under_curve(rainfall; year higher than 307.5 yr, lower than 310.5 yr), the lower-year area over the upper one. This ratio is 1.43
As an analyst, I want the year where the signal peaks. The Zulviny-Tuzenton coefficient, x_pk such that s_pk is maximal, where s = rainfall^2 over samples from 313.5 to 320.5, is 315 yr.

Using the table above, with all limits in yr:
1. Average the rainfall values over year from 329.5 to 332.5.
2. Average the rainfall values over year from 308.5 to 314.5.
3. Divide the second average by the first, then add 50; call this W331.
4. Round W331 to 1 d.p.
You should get 51.6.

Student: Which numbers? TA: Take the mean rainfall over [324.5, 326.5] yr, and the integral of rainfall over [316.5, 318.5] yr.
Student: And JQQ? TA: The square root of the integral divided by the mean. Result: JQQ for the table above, 1.64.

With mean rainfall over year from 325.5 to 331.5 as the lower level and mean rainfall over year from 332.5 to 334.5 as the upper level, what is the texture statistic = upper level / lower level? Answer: 0.97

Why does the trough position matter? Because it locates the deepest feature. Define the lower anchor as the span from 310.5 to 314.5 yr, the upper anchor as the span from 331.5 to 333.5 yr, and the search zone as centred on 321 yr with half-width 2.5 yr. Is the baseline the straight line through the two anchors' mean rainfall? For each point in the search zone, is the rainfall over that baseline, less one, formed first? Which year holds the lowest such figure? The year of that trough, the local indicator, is 323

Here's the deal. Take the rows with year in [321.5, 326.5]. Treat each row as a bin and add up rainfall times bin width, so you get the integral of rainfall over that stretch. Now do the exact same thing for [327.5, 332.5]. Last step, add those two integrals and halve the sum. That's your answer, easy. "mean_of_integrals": 56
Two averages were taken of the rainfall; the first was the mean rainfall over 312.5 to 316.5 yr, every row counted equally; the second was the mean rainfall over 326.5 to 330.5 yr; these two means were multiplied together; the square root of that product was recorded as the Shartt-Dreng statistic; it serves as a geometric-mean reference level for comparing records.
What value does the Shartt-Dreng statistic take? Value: 12.6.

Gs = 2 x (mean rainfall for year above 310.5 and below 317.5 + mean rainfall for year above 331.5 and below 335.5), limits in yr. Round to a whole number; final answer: 52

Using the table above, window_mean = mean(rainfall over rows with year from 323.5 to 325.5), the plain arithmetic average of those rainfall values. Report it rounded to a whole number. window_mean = 12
